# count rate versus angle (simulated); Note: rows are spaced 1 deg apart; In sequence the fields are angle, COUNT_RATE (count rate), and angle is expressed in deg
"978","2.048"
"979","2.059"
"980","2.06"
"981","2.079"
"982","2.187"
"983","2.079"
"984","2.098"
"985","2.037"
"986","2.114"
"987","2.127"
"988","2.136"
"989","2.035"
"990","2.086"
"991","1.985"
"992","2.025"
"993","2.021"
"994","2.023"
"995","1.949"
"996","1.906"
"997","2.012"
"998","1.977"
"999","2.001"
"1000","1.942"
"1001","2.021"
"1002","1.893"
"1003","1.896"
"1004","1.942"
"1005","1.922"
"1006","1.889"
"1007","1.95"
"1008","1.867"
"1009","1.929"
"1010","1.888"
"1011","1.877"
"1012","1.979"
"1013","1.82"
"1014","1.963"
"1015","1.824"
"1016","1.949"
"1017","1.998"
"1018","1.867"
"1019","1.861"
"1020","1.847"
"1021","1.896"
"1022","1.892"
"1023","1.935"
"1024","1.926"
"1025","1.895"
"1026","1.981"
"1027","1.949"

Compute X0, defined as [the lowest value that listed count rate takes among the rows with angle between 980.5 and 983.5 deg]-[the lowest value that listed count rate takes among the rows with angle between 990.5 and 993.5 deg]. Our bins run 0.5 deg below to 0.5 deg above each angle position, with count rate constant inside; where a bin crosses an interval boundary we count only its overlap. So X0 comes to 0.09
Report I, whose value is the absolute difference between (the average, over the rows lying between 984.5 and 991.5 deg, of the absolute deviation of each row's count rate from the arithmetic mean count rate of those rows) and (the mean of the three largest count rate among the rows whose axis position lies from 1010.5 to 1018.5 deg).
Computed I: 1.93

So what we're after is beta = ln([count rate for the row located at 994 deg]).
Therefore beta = 0.70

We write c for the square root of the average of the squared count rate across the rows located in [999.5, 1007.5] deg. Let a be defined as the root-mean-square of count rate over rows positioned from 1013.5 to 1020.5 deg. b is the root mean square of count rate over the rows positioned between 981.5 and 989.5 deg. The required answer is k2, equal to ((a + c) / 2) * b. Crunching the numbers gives 4.03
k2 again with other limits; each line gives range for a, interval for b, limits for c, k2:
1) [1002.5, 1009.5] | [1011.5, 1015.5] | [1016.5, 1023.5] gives 3.62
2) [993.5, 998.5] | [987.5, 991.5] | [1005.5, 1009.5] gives 4.00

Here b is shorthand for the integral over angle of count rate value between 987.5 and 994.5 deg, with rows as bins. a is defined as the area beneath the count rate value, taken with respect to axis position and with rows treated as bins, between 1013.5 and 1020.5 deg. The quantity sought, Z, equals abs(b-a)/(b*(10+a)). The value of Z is 0.0030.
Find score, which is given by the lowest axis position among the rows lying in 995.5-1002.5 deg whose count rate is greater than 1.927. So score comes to 997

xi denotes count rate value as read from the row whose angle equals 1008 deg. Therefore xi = 1.867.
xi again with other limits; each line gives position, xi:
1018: 1.867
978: 2.048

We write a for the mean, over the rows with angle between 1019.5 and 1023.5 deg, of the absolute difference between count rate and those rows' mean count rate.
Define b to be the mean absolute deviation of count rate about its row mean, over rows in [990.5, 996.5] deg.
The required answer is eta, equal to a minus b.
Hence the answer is -0.02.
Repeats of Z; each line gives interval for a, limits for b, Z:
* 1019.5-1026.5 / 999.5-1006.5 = 0.0004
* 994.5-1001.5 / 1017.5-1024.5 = 0.0019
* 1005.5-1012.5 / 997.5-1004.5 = 0.0009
